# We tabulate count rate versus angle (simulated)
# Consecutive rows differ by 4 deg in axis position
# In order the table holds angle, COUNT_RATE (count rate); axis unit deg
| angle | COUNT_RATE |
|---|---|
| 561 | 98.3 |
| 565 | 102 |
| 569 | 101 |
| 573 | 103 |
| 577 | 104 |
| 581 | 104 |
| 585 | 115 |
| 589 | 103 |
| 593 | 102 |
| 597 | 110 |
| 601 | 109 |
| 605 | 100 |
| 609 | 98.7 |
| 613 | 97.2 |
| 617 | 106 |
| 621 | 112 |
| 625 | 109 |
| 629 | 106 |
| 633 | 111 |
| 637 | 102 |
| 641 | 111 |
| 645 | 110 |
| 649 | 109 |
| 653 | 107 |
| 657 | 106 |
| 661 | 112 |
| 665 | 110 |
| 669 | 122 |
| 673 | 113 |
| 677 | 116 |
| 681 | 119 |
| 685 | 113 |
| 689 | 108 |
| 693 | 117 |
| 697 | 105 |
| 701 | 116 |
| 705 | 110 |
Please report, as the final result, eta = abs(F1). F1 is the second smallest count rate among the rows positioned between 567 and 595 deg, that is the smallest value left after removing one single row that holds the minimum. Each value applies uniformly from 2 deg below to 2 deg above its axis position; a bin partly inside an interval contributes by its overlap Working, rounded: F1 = 102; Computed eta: 102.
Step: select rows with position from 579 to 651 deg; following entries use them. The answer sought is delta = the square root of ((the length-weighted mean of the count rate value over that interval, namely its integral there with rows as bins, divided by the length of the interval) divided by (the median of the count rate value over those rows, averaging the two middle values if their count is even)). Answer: 0.99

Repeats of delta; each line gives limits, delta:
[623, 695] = 1.00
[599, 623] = 1.00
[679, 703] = 0.99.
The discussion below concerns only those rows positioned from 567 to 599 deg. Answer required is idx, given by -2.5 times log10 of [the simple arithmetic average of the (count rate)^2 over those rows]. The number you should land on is -10.1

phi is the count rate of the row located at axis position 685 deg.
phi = 113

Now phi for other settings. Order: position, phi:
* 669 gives 122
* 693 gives 117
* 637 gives 102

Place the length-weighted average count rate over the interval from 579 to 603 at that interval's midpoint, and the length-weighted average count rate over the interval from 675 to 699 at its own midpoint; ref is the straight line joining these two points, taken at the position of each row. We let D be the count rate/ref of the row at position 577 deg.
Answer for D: 0.978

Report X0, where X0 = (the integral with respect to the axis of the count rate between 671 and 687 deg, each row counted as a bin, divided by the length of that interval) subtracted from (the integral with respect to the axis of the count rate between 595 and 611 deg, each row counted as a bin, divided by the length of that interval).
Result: -11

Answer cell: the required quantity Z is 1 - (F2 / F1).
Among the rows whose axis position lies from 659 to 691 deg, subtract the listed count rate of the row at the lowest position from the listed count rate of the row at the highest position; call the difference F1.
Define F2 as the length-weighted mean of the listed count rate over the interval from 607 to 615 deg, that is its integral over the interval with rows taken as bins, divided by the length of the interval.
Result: 25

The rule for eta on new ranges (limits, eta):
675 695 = 113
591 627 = 99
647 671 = 107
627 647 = 106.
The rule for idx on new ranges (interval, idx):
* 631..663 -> -10.2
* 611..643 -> -10.1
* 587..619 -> -10.1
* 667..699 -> -10.3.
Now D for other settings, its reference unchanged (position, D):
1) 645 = 0.996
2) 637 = 0.928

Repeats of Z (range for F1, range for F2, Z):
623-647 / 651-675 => -111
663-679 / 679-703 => -18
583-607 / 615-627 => 8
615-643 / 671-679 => -22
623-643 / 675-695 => -56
